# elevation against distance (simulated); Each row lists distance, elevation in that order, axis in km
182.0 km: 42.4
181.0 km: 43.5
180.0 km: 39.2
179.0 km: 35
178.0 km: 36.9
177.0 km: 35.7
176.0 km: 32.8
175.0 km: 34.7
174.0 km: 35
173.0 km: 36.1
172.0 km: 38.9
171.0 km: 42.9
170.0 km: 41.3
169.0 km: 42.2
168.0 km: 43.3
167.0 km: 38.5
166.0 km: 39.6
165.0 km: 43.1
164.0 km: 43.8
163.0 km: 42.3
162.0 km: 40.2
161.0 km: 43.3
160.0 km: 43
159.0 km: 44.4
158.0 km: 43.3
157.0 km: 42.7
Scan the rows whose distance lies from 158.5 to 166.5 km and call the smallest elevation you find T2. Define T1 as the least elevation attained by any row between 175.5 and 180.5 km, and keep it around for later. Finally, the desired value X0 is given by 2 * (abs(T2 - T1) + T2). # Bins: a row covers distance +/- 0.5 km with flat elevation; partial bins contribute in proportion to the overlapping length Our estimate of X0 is 93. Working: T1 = 32.8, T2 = 39.6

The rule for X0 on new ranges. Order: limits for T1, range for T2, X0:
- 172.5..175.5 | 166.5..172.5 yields 85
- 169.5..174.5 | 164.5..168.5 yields 84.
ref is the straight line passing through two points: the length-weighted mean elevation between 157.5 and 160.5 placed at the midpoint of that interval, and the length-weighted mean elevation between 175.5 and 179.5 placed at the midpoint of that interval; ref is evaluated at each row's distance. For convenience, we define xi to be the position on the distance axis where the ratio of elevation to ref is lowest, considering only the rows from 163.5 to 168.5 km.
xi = 167.0 km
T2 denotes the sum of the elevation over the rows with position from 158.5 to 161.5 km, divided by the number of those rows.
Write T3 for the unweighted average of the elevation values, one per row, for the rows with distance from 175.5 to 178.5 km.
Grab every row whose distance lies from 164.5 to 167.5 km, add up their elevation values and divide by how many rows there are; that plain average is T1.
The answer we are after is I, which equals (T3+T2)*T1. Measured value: 3179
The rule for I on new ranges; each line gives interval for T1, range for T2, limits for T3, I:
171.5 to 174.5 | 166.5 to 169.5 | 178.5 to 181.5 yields 2954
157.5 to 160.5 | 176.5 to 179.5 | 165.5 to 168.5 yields 3326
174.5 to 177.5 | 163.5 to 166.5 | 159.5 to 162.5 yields 2901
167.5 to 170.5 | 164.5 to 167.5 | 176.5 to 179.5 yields 3224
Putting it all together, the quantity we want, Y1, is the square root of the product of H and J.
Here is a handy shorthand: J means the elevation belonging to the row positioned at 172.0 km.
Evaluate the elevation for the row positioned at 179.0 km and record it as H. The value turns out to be 36.9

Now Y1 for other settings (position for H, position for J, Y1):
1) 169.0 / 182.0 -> 42.3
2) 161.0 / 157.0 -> 43.0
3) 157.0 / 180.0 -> 40.9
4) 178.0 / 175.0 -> 35.8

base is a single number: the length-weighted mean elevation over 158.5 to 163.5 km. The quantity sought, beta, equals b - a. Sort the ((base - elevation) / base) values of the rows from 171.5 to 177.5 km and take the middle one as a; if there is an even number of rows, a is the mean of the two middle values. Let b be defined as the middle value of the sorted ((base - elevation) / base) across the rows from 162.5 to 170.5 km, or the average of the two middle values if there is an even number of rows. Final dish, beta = -0.16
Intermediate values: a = 0.17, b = 0.01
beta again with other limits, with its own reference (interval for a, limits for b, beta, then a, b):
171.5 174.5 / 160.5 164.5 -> -0.16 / 0.15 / 0.00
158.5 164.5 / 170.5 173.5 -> 0.10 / -0.01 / 0.09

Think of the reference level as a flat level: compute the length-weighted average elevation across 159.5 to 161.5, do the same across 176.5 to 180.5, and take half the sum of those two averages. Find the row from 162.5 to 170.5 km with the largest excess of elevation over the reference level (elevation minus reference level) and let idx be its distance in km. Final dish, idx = 164.0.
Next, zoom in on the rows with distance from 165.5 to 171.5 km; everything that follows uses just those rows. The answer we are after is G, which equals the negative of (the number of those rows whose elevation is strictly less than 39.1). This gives -1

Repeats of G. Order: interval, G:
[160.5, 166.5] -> 0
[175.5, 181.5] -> -4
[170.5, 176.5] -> -5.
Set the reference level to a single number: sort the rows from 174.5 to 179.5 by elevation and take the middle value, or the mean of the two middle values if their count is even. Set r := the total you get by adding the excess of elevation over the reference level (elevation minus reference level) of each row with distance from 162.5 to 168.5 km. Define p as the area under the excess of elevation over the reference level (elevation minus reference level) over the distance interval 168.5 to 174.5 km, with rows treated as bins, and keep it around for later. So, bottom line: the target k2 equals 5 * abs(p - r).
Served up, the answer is 71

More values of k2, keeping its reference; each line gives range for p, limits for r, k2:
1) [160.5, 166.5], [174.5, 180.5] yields 190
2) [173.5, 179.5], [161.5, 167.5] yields 187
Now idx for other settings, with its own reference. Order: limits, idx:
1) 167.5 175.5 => 168.0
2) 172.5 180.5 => 180.0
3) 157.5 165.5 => 159.0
